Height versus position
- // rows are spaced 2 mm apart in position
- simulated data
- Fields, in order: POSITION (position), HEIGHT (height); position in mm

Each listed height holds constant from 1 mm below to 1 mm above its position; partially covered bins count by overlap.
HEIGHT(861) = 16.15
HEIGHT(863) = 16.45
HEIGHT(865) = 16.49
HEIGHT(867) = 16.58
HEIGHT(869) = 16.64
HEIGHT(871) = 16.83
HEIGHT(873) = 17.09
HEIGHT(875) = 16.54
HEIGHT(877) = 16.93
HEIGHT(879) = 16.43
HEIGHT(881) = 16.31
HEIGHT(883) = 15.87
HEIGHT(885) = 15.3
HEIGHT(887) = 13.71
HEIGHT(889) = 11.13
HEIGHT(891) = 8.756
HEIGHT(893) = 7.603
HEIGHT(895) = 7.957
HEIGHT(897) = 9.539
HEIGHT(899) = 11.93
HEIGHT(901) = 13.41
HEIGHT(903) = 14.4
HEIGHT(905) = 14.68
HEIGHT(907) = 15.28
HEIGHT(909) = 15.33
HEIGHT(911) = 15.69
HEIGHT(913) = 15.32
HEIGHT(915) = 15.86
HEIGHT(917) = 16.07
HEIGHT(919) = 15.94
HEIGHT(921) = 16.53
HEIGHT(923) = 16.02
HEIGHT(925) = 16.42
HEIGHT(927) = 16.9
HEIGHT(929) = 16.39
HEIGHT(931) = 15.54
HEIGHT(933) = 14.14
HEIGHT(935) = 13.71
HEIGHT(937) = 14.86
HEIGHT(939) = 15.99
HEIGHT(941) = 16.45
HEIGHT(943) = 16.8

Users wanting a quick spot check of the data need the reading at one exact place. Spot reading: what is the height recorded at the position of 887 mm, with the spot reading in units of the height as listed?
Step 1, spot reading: 13.71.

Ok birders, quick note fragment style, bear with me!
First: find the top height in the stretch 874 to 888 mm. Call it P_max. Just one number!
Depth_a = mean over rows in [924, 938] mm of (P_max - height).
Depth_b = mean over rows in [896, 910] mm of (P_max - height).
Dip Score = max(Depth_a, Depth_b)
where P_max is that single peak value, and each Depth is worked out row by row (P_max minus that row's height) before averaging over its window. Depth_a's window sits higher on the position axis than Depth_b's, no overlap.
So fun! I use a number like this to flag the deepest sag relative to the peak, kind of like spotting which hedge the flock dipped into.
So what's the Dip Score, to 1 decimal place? 3.4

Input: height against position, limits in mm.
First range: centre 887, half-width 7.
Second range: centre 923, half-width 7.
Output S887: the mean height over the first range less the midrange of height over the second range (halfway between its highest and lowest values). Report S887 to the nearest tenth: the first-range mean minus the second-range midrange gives -3.8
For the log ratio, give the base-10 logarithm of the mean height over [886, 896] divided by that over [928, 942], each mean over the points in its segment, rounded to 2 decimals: -0.19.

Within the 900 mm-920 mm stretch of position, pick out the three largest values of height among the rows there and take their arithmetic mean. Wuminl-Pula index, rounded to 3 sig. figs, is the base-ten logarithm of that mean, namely 1.20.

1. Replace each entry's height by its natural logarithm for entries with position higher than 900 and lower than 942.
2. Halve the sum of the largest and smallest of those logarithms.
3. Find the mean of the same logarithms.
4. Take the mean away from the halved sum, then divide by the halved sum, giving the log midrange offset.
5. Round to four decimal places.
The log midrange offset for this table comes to -0.0094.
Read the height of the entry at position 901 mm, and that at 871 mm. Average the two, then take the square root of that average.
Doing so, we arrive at 3.89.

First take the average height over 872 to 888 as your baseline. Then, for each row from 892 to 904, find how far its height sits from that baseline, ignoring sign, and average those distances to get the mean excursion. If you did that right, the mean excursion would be 5.22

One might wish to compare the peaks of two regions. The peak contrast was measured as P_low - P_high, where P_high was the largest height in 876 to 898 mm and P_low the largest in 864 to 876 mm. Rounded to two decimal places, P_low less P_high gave 0.16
